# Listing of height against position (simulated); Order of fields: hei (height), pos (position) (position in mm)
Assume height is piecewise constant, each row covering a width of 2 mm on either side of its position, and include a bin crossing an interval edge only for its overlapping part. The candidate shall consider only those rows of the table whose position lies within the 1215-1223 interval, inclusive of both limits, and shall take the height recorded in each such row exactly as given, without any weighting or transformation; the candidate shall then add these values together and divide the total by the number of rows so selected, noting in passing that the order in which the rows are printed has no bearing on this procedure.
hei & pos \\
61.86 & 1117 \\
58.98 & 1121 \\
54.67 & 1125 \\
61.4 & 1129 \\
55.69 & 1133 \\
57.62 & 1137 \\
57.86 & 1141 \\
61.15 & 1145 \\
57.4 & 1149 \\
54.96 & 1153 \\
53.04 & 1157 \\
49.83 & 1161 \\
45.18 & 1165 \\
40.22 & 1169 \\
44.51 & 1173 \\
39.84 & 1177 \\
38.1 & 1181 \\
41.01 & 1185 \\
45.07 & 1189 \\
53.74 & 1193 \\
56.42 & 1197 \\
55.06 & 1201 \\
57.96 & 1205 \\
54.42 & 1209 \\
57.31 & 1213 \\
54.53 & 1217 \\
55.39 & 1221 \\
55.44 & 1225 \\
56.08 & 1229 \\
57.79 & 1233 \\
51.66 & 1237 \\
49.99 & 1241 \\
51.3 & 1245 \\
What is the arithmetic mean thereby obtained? 55.0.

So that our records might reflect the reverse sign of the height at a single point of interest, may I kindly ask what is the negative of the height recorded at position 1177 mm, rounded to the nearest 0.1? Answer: -39.8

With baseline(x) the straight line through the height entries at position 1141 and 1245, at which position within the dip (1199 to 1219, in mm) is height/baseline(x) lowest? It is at 1209 mm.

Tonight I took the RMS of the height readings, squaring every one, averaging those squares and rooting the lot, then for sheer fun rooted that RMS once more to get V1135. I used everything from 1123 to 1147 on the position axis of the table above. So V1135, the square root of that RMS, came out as 7.62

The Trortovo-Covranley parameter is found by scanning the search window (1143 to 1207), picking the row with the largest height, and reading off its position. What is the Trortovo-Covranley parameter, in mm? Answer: 1145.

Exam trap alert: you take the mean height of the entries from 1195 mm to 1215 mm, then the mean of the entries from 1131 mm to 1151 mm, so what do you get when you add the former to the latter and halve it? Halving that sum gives 57.1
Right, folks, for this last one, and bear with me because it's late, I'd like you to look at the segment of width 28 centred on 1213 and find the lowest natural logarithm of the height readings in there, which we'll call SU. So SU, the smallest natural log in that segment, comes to 4.00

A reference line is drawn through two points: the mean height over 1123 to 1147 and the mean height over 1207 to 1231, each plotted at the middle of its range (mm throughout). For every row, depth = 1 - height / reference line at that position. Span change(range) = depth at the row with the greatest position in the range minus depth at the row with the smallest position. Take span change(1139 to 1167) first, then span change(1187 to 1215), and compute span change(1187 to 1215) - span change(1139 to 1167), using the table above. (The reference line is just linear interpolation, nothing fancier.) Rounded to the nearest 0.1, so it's -0.4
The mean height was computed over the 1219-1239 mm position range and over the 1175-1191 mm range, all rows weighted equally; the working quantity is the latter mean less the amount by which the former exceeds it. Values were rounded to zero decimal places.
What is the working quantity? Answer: 27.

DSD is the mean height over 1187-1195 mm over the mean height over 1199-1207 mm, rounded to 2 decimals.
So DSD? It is 0.87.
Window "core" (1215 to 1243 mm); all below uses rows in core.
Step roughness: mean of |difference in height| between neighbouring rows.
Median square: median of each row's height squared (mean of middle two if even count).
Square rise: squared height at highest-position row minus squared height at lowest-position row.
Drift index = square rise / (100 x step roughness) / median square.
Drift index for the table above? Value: -0.0008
